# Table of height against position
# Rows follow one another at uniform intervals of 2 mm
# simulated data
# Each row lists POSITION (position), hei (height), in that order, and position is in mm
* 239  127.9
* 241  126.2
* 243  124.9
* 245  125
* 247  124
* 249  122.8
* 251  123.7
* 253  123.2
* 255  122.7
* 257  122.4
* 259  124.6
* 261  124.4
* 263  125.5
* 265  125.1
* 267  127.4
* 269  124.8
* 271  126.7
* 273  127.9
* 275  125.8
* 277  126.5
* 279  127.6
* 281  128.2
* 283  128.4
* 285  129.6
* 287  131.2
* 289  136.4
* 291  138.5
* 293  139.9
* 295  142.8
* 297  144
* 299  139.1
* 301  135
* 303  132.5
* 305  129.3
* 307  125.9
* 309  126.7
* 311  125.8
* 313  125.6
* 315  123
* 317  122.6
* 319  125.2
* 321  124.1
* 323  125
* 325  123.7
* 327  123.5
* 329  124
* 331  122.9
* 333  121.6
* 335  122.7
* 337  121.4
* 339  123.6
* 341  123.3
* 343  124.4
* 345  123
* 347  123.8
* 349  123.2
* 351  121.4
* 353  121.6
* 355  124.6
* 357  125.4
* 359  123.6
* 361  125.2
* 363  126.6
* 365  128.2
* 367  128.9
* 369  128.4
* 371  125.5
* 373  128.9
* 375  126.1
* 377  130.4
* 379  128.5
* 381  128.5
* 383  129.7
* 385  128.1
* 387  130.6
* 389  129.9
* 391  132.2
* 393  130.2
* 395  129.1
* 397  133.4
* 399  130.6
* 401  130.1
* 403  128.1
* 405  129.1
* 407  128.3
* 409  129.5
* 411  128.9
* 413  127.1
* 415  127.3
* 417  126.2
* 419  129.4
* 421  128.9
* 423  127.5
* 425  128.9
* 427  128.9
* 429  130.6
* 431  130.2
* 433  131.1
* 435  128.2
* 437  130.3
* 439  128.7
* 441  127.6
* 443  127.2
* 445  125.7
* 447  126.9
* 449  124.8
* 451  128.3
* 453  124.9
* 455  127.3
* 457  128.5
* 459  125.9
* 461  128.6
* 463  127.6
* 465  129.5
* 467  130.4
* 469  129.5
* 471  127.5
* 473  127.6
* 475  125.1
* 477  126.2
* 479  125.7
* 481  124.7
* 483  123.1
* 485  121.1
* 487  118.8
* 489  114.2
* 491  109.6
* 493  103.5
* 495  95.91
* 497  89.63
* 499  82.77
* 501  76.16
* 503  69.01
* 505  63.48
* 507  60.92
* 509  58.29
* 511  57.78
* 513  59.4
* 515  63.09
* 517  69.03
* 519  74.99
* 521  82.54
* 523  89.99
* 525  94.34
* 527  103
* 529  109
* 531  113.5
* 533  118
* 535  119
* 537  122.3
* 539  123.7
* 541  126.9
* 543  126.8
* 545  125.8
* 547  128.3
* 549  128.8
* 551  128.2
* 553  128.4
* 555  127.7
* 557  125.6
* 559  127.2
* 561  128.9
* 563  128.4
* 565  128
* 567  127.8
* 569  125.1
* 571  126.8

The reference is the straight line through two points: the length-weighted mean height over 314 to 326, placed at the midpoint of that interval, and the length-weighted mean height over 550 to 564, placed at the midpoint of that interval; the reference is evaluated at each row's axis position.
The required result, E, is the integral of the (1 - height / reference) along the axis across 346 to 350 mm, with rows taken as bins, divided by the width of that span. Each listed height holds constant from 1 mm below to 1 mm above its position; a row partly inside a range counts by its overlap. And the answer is 0.007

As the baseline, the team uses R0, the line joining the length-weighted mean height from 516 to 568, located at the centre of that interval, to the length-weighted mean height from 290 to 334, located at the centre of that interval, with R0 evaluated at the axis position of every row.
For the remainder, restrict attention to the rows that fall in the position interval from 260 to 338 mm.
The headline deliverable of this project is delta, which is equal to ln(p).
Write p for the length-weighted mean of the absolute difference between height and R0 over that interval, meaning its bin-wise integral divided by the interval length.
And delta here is 1.6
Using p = 5.2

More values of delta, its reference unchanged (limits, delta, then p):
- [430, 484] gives 1.9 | 6.8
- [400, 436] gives 1.8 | 5.9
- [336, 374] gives 1.1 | 3.0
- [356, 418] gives 1.4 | 4.1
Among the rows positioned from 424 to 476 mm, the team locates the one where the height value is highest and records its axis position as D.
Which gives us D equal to 433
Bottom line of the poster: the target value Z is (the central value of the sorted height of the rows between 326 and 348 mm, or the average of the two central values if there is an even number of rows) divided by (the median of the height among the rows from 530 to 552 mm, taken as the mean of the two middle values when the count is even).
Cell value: 0.98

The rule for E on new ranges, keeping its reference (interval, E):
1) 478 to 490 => 0.042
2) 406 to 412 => -0.028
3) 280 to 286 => -0.044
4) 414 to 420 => -0.017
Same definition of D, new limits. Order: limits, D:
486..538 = 537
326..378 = 377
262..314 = 297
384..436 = 397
